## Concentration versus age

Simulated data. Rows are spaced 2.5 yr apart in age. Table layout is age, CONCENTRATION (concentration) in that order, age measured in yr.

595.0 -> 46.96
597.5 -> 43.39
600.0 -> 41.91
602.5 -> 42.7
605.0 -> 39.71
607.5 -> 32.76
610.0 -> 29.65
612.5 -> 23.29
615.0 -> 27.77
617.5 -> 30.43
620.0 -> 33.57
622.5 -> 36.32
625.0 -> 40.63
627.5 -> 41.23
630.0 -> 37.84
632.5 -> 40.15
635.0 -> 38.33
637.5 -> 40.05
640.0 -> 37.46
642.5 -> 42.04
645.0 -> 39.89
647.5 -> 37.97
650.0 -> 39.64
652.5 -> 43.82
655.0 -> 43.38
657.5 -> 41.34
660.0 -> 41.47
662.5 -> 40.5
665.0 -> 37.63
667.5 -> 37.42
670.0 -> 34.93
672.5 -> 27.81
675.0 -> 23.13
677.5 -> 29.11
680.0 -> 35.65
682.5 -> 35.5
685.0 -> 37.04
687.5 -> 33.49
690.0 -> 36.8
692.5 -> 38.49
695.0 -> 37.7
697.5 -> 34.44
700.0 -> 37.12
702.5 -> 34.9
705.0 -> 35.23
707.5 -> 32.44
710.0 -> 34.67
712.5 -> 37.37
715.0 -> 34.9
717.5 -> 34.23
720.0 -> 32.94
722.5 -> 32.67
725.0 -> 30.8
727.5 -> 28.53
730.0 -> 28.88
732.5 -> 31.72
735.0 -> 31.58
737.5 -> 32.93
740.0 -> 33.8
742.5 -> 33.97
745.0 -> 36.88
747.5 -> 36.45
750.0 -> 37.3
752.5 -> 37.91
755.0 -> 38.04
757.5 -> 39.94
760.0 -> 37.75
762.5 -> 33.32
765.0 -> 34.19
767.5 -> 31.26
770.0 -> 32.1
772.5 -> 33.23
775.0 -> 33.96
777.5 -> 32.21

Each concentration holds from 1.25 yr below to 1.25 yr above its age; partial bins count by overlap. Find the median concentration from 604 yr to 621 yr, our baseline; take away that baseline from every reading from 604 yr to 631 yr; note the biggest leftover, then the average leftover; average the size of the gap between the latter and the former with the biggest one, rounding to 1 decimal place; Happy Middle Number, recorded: 9.1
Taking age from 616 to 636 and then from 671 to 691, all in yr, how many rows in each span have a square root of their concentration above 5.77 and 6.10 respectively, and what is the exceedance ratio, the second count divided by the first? 0.0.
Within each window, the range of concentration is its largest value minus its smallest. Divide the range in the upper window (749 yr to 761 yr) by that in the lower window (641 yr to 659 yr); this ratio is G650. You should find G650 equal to 0.45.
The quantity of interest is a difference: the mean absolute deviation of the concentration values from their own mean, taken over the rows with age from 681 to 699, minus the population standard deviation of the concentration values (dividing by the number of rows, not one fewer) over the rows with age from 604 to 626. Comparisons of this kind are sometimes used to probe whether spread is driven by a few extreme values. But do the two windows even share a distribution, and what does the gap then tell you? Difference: -3.8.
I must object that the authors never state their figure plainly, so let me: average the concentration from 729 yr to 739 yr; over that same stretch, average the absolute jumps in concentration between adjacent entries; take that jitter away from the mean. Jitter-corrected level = 30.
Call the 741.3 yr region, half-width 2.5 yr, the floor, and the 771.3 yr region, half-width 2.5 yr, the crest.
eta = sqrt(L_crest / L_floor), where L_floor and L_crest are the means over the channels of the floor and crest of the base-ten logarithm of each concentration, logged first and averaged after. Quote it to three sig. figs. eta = 0.995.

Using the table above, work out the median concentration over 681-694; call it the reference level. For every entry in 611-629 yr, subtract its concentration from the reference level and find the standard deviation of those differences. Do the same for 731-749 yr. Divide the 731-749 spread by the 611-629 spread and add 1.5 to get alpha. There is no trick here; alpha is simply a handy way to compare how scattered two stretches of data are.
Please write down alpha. 1.82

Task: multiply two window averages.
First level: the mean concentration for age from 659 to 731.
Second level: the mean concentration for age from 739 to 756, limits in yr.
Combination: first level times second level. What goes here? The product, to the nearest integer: 1248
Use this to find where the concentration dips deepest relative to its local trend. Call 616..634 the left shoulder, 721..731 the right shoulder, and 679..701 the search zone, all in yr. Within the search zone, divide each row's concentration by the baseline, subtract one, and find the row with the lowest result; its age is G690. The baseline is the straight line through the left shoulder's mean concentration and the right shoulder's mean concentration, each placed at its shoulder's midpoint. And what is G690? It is 687.5 yr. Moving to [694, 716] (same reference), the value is 707.5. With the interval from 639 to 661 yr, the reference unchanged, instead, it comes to 640.0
